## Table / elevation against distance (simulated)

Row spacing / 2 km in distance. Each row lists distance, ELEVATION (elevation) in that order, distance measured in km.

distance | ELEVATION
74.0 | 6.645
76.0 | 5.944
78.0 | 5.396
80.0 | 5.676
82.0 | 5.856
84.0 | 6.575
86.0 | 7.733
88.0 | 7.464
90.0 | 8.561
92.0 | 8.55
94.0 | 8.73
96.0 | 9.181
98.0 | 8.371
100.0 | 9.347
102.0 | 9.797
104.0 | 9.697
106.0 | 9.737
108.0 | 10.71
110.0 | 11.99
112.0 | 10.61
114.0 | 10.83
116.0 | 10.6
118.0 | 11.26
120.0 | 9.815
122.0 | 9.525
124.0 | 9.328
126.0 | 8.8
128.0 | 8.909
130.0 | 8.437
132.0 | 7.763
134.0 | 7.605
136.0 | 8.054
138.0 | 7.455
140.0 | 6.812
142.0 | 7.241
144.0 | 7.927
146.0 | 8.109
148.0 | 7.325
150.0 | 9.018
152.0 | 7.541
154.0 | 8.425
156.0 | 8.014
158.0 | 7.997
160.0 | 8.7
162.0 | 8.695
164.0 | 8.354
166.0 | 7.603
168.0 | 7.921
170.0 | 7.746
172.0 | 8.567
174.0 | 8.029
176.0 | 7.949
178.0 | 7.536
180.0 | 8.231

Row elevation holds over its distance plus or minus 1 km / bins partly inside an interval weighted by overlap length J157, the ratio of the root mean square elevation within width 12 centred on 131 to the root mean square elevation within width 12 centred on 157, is 1.00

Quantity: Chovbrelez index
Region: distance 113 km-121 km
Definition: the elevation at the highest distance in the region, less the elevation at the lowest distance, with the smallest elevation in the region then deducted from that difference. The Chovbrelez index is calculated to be -10.8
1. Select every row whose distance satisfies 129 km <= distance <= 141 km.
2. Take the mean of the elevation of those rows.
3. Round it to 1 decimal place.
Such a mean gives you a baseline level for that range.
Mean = 7.7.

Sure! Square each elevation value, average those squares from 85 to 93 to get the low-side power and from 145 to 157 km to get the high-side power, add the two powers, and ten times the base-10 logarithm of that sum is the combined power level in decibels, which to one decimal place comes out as 21.2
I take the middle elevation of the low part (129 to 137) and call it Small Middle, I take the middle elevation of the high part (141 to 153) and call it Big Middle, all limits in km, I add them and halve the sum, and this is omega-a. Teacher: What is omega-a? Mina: 7.8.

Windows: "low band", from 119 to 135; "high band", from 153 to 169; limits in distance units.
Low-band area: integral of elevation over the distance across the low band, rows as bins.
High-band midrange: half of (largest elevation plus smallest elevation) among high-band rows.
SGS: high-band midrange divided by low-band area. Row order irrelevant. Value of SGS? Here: 0.058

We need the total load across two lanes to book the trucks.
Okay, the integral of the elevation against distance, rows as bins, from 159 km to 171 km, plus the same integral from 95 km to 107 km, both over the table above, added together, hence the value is 210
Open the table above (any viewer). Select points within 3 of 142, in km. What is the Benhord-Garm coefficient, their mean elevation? 7.3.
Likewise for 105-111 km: 10.8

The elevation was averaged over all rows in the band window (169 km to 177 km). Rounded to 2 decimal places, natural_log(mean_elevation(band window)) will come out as 2.09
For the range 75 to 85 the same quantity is 1.77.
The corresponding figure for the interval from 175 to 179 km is 2.05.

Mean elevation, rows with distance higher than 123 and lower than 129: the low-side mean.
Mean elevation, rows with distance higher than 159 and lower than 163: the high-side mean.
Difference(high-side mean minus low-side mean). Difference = 0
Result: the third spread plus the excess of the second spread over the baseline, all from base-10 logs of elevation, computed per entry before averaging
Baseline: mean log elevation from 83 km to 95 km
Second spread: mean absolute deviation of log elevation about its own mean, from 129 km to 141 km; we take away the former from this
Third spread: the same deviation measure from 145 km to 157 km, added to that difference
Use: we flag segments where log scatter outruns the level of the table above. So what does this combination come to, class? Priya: -0.85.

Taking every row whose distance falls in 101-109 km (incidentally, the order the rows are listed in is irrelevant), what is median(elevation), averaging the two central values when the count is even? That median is 9.8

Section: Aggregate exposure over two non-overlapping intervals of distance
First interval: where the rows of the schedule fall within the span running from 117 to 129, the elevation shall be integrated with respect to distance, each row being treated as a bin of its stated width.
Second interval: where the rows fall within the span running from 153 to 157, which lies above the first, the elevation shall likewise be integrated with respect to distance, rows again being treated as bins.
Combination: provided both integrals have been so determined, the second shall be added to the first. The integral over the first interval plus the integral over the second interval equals 148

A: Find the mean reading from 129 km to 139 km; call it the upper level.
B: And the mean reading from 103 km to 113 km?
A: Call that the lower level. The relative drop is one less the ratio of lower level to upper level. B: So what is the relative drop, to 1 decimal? -0.3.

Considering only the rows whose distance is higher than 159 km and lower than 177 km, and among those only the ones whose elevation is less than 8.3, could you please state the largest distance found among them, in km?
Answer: 176.0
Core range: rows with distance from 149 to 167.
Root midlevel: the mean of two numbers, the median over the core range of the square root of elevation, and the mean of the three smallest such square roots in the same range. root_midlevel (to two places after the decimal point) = 2.83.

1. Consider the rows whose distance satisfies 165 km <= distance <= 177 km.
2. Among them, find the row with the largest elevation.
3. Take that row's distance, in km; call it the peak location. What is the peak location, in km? 172.0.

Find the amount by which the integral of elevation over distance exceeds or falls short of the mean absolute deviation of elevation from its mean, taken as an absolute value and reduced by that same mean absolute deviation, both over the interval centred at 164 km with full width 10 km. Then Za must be 82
